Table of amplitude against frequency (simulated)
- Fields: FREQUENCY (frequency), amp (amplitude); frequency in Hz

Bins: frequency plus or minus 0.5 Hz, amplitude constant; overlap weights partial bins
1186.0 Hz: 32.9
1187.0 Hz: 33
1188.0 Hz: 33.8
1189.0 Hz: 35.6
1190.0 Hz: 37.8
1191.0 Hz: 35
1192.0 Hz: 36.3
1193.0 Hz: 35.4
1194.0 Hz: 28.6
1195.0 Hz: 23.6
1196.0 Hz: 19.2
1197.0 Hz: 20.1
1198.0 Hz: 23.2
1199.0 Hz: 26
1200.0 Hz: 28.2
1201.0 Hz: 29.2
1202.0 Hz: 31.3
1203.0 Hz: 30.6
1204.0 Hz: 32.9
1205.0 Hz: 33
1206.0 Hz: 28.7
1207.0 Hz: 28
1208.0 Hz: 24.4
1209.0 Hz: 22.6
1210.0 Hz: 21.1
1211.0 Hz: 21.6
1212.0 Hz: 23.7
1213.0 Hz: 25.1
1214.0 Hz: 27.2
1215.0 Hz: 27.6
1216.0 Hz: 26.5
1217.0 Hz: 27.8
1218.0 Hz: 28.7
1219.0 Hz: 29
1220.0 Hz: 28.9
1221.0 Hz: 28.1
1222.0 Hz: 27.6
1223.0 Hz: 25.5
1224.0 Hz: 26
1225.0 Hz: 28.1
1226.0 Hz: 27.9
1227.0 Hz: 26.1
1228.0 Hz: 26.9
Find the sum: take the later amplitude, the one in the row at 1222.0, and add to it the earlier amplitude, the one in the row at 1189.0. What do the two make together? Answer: 63.2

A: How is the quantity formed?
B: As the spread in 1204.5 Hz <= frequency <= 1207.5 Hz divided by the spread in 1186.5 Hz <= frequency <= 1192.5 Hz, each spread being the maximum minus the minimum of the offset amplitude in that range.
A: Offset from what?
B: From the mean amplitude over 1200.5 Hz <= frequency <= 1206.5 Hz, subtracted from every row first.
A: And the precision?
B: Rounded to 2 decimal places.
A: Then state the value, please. 1.04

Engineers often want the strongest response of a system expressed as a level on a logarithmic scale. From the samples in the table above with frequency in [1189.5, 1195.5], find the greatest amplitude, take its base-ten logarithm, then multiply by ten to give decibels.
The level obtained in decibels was 15.8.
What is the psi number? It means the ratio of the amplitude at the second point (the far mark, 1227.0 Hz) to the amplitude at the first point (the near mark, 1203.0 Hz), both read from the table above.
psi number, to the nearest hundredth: 0.85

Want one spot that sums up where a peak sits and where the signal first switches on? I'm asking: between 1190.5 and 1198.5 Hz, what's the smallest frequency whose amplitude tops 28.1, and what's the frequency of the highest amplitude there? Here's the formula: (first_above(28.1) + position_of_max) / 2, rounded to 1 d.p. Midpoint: 1191.5 Hz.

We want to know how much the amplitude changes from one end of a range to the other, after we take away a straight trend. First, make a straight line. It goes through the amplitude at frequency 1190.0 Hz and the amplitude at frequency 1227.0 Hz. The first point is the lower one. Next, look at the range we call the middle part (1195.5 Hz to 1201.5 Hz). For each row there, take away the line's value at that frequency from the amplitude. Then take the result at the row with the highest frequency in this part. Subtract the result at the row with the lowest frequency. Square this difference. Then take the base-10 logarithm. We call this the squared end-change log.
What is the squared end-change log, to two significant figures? 2.1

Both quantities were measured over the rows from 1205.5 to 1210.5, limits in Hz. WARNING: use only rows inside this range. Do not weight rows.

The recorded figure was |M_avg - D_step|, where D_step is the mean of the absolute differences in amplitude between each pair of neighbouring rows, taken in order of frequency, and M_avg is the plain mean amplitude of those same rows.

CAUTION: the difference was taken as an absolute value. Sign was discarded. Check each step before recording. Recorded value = 23.1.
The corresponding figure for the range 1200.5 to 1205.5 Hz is 30.1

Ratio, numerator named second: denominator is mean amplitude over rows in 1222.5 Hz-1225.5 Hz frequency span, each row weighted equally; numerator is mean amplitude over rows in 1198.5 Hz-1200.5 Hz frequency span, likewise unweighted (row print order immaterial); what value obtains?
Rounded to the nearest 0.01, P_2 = 1.02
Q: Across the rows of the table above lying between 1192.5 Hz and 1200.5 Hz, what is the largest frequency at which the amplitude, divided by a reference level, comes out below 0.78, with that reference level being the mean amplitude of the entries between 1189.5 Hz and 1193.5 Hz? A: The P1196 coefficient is 1199.0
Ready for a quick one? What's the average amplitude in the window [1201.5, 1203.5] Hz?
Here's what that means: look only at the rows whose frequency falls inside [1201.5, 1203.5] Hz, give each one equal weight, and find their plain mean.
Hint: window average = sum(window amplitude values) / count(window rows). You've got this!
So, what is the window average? 31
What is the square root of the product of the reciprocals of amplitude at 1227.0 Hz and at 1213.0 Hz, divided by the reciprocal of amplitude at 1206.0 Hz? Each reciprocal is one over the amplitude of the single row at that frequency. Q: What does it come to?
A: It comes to 1.12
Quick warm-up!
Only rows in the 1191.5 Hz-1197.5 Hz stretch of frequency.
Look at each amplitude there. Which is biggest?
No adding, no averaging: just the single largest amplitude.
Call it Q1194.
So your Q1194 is 36.3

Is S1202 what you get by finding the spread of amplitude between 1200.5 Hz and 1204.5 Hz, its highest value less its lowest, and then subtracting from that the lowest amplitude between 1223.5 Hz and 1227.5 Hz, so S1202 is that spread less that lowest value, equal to -22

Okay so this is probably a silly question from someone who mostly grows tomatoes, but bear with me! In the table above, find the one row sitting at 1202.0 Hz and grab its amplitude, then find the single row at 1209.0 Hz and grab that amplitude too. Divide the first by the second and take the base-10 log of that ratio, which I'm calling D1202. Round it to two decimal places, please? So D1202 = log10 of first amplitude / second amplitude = 0.14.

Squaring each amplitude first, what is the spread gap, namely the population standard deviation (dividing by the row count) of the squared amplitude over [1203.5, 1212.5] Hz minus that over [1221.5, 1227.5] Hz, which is 182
